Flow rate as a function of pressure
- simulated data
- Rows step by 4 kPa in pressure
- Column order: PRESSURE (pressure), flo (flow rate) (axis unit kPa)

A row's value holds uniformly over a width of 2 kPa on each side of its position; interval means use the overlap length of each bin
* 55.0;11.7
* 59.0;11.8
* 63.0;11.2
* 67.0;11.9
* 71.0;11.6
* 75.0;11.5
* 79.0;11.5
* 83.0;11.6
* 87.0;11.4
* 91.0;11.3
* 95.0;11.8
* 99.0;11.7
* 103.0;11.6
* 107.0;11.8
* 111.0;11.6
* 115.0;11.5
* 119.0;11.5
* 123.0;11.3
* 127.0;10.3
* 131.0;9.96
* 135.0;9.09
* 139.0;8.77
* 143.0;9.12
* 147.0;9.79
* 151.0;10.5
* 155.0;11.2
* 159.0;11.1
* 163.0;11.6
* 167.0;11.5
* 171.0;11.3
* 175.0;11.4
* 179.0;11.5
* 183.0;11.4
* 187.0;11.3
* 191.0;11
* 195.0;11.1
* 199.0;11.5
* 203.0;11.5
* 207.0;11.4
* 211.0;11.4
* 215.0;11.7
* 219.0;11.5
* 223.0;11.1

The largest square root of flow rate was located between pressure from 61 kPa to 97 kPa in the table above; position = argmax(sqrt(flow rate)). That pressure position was 67.0 kPa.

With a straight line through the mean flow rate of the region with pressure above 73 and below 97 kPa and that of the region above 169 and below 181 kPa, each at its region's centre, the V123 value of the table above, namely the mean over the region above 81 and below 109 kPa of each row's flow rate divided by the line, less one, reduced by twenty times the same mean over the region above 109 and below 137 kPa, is 1.3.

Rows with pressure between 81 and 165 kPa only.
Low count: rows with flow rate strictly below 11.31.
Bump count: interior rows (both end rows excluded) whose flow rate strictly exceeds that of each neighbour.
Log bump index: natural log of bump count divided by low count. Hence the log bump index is -1.3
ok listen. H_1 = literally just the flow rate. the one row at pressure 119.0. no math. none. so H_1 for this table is 11.5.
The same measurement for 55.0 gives 11.7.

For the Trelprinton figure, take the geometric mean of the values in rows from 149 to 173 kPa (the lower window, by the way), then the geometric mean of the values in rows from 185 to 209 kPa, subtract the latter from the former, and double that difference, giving 0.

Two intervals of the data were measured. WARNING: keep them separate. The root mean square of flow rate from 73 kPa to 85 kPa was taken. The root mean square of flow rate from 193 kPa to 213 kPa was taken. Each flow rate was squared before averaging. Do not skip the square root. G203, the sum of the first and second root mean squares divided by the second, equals 2.01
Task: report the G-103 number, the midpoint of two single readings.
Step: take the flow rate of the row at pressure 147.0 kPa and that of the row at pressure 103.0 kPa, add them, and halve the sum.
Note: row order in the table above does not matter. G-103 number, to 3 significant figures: 10.7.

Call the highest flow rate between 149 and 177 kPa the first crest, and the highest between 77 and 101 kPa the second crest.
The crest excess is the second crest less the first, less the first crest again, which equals -11.4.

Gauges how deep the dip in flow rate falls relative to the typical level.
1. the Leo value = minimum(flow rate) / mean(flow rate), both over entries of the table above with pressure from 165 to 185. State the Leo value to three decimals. 0.989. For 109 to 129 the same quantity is 0.916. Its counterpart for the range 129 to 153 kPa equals 0.919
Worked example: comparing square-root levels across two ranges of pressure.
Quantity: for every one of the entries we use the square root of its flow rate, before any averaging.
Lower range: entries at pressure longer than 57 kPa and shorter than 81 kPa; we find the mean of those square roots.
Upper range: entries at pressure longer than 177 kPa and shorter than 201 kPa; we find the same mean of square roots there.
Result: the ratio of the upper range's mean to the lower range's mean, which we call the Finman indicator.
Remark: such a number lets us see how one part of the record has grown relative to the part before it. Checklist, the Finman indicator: 0.988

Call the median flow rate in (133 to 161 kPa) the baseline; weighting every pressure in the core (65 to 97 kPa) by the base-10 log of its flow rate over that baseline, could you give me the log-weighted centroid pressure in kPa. 80.7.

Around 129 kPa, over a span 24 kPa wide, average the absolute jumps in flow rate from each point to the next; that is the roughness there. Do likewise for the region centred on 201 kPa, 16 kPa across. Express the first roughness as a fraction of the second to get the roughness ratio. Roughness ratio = 3.3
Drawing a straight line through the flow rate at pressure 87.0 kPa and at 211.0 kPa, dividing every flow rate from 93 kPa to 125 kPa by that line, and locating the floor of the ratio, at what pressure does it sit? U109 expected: 123.0 kPa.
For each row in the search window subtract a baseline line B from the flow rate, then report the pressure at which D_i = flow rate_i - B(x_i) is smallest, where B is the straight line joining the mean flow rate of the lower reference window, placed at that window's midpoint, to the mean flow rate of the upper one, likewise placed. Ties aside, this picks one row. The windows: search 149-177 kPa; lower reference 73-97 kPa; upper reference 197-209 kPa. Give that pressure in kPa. 151.0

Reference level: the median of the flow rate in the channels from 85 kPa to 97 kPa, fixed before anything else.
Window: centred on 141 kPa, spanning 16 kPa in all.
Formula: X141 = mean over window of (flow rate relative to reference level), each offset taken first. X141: -2.21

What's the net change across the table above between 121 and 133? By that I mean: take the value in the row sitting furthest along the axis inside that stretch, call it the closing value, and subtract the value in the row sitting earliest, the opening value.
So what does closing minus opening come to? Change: -1.3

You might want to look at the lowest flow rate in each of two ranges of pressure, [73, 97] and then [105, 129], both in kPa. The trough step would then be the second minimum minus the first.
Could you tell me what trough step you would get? -1.0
